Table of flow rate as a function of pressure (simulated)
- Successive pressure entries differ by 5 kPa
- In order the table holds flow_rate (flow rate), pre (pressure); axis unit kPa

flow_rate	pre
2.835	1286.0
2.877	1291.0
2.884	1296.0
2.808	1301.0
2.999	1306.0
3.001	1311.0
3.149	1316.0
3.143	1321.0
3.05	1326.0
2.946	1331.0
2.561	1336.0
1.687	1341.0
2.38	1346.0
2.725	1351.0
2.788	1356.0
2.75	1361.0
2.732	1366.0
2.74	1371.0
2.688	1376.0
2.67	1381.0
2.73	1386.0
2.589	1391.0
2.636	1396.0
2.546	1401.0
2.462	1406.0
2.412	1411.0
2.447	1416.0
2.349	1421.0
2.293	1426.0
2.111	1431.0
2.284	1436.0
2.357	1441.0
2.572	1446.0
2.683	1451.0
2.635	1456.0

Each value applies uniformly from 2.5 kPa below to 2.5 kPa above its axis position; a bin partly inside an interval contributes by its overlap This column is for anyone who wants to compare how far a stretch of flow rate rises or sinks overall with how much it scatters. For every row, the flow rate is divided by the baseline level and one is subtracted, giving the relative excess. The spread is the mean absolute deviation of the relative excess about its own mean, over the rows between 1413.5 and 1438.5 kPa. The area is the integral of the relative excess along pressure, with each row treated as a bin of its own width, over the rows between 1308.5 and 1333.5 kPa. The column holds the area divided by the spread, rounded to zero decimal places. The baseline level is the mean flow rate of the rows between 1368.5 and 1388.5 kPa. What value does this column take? 108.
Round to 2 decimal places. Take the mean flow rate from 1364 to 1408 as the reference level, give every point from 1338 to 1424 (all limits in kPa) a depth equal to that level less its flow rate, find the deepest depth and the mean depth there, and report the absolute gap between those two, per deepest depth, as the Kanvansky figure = 0.90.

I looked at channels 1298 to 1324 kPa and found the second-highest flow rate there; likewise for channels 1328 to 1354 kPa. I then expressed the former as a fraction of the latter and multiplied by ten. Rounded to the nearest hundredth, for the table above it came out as 11.53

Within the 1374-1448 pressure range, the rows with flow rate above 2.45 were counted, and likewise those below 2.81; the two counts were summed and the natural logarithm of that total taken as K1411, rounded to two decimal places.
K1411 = 3.14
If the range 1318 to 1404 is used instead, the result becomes 3.37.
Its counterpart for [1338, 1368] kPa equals 2.30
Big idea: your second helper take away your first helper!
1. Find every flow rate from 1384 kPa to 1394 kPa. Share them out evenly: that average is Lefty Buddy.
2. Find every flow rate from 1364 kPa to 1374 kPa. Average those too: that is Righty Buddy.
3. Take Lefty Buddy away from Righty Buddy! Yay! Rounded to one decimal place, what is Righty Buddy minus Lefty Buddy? 0.1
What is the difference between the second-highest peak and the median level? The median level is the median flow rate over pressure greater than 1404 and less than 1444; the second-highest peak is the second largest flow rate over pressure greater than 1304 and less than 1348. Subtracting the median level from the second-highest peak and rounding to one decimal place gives 0.8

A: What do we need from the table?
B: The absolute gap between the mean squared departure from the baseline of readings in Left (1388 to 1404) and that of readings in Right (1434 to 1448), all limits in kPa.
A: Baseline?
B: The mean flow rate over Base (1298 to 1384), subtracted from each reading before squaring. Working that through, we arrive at 0.109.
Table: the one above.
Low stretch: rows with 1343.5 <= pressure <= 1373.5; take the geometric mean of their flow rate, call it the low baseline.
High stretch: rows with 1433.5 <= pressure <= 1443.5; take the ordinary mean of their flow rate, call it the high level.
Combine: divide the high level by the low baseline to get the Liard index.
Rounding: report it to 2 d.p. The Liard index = 0.87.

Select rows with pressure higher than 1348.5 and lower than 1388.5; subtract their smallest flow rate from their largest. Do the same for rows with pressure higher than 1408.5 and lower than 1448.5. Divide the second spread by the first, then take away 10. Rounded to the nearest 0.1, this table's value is -6.1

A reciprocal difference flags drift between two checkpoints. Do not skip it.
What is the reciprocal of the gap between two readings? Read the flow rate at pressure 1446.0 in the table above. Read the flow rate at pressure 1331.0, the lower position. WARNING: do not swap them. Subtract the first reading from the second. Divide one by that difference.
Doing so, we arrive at 2.7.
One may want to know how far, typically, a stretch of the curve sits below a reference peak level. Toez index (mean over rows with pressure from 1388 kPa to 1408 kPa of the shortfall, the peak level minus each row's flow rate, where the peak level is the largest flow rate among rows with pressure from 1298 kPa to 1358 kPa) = 0.6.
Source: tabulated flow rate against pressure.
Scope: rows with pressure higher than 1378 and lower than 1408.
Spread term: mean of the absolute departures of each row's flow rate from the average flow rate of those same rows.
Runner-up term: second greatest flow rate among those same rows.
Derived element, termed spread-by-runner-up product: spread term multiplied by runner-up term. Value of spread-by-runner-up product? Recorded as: 0.20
